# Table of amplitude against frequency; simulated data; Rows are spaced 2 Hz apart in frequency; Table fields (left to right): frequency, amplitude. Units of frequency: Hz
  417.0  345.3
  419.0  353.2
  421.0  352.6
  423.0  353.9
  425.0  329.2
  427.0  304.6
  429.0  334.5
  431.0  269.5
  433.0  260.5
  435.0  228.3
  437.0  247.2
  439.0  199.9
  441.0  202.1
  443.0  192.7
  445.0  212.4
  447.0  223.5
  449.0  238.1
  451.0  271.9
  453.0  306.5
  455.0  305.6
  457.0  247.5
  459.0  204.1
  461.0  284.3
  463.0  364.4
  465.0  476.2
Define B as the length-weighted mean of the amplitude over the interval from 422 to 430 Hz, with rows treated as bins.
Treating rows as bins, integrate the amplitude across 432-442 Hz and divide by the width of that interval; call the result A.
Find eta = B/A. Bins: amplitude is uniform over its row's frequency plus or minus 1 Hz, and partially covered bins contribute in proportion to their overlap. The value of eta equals 1.45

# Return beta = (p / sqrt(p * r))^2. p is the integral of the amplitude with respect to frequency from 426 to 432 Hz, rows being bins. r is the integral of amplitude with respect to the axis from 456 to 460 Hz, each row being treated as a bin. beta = 2.0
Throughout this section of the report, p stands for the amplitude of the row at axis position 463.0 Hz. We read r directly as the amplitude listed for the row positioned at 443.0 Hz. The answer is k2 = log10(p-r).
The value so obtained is 2.2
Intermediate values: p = 364.4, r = 192.7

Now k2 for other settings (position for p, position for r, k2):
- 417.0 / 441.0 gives 2.2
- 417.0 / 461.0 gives 1.8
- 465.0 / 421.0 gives 2.1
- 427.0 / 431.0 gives 1.5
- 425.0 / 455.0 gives 1.4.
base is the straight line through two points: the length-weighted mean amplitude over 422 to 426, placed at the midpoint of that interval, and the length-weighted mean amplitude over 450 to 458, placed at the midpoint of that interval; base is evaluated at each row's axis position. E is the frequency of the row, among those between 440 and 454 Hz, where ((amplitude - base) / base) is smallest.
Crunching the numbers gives 443.0 Hz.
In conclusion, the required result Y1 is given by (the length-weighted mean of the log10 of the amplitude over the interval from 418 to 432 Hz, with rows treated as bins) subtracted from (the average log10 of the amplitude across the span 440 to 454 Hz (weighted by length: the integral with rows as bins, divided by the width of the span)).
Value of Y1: -0.15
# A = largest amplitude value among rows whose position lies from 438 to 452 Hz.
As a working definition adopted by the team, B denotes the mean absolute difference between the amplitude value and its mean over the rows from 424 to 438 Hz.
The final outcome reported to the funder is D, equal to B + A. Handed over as 307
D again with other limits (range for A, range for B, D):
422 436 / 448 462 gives 384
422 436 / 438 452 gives 375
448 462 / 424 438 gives 341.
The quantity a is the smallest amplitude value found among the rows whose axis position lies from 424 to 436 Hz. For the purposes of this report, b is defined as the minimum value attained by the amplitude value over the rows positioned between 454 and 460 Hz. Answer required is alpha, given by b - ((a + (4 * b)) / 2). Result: -318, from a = 228.3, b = 204.1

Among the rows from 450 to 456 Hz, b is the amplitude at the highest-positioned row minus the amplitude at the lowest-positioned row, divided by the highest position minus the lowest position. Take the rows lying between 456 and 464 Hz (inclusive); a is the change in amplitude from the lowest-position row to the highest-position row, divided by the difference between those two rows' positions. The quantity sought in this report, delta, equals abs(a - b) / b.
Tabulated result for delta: 1.3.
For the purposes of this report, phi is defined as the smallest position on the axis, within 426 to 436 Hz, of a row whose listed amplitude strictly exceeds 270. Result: 427.0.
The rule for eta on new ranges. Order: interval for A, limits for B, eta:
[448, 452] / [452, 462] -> 1.06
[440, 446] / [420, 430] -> 1.65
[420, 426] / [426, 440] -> 0.76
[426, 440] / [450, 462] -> 1.02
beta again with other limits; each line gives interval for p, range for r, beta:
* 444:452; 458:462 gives 1.9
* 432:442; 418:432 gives 0.5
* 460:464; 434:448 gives 0.4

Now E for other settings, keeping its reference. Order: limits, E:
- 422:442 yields 439.0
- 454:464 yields 459.0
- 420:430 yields 427.0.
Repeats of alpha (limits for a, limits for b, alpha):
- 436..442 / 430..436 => -328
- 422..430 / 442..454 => -345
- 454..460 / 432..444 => -295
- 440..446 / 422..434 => -357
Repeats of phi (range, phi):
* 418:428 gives 419.0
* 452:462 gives 453.0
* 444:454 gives 451.0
